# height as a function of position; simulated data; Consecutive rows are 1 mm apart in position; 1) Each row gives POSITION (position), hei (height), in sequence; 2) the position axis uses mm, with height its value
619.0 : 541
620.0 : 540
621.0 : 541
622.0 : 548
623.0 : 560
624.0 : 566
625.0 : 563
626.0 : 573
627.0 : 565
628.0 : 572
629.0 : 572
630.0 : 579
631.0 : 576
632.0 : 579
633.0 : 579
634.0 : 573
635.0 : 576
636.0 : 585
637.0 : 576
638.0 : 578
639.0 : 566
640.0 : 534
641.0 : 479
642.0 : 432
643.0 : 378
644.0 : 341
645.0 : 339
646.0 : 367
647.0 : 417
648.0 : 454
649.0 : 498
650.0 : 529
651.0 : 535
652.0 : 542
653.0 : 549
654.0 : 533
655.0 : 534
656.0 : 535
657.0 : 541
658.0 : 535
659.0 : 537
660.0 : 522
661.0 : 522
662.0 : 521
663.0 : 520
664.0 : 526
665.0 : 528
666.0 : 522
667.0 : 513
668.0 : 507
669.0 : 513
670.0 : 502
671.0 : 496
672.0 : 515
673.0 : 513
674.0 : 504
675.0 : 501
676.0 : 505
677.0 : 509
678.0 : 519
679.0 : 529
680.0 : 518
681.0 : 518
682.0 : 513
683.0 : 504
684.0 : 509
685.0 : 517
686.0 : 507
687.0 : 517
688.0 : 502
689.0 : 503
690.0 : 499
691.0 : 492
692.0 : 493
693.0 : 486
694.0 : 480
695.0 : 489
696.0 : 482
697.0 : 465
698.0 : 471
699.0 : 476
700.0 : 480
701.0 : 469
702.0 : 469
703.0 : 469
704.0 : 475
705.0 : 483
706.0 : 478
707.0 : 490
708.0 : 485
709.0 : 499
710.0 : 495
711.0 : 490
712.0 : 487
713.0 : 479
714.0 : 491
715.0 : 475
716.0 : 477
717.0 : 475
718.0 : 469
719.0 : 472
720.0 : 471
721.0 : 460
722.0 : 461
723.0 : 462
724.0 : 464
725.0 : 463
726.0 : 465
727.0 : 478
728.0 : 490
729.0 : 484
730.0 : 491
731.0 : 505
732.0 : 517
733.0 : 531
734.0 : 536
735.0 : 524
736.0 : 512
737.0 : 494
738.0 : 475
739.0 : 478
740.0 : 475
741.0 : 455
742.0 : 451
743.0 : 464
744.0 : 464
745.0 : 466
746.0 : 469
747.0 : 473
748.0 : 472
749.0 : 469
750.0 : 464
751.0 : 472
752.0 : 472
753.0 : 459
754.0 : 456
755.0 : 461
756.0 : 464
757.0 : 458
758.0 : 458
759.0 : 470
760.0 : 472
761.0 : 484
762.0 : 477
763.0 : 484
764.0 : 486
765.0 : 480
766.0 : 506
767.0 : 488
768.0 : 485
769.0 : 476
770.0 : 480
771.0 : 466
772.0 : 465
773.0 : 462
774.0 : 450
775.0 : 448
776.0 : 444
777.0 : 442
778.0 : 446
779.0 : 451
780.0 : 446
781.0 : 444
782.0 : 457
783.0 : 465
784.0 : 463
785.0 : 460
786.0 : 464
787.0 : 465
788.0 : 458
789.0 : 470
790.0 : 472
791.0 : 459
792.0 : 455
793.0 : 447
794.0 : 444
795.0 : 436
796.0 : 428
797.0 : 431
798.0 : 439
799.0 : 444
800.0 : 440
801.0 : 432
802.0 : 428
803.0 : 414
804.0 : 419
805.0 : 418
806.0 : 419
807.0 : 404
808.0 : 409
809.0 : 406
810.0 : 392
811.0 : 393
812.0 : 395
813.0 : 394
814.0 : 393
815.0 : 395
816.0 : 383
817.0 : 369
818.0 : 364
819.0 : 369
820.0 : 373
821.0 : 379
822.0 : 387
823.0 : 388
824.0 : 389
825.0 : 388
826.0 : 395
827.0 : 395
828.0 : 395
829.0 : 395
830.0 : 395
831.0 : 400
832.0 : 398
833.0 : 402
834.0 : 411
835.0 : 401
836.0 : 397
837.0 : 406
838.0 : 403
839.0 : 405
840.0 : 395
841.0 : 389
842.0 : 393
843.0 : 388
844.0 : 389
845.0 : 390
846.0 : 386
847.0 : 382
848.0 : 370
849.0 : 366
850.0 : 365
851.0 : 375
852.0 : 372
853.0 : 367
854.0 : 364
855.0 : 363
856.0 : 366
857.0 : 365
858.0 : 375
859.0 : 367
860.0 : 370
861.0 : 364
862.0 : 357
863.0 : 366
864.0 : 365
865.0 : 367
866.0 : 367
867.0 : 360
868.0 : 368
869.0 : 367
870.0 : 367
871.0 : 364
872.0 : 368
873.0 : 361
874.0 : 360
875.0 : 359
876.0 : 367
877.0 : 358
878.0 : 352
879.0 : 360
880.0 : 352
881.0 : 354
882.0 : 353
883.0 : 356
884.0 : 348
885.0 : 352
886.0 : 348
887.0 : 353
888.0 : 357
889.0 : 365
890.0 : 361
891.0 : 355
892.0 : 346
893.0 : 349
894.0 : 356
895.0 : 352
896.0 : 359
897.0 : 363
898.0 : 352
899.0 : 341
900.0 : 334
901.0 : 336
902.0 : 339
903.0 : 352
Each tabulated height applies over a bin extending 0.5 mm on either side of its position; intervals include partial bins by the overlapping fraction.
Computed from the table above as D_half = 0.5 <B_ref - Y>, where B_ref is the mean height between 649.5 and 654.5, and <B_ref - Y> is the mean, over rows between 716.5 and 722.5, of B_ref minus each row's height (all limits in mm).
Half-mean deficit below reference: 35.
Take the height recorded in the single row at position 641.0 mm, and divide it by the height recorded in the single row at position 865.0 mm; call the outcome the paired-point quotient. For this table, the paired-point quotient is 1.31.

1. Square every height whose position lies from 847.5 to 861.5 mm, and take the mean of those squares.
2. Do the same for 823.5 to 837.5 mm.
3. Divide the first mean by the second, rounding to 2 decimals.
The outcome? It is 0.86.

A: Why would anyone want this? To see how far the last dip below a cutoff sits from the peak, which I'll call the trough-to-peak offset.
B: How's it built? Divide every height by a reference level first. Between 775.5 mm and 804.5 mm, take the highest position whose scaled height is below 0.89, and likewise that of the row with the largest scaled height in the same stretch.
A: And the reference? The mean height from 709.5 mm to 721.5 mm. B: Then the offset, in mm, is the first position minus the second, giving 14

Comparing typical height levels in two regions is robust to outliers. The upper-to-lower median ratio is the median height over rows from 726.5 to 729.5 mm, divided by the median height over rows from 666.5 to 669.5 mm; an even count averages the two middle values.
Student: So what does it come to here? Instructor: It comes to 0.94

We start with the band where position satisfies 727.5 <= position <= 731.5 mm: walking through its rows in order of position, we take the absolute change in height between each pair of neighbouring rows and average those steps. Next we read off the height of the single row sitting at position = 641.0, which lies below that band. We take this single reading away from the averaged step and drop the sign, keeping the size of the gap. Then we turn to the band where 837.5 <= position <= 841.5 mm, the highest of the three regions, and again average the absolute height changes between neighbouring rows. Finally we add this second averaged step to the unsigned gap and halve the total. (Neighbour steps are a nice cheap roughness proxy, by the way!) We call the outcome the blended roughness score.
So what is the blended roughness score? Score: 238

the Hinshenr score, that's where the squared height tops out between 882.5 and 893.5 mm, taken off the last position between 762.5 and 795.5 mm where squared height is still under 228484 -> -94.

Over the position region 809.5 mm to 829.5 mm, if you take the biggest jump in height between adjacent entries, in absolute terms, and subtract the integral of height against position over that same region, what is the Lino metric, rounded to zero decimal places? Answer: -7717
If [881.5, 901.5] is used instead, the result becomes -7025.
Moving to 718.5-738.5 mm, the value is -9736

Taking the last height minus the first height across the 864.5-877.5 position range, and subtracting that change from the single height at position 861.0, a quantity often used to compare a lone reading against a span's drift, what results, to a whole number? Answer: 373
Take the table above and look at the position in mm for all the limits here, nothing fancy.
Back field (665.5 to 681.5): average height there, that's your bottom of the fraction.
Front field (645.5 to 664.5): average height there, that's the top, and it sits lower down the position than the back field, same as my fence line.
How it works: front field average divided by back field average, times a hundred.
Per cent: 100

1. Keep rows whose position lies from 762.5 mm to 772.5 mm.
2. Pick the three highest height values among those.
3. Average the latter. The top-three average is 493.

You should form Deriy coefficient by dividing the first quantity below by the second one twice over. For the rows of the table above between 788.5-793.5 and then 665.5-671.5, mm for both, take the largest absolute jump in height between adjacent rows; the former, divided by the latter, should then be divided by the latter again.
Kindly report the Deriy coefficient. 0.11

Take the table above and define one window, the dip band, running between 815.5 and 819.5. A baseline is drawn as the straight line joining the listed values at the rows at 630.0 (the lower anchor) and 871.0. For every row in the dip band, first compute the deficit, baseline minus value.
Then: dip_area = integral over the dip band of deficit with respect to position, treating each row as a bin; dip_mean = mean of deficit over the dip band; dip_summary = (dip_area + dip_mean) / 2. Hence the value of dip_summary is 101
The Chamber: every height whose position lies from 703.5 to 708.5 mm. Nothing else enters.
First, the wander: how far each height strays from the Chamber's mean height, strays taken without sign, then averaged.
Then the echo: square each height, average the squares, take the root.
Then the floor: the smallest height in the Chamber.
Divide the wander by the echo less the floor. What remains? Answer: 0.63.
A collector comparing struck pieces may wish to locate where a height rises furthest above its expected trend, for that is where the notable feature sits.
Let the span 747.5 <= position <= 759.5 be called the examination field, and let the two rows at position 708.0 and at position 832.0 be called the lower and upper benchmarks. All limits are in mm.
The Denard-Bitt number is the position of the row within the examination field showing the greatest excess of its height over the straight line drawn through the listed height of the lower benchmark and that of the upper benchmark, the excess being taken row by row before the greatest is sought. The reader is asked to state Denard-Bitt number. 759.0 mm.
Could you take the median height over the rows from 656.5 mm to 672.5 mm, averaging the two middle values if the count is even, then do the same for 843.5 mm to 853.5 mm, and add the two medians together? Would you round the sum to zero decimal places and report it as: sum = 895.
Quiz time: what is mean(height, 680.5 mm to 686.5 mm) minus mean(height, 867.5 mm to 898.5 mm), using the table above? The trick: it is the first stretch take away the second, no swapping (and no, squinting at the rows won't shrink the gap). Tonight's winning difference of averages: 154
